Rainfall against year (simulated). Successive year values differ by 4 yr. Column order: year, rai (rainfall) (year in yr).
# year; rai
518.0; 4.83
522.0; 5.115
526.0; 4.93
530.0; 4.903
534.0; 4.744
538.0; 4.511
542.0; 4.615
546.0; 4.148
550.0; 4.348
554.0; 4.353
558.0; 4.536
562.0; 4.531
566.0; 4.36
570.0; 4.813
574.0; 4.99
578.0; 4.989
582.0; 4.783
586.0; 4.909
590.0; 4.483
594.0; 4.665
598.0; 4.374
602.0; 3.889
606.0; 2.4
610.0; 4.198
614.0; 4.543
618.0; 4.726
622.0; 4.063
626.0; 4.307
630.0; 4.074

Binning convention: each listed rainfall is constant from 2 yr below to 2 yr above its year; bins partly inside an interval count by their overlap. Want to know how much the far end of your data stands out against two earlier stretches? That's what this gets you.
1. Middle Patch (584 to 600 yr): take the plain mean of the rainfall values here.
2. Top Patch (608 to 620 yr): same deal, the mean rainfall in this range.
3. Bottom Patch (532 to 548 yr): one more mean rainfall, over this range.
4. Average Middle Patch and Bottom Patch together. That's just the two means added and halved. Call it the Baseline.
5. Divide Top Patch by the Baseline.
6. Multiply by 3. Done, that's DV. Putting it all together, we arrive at 3.0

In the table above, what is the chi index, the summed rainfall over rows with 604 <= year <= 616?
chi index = 11.1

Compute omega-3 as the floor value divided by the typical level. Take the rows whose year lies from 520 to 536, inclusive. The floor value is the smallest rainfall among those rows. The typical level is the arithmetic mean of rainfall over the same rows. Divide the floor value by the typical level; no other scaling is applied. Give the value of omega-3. 0.964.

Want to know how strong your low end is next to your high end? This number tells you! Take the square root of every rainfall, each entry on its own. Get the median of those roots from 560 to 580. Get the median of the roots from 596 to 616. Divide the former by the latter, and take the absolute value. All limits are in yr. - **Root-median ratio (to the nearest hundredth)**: 1.07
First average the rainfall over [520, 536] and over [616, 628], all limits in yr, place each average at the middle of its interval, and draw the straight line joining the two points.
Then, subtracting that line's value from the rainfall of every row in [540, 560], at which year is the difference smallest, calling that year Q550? 546.0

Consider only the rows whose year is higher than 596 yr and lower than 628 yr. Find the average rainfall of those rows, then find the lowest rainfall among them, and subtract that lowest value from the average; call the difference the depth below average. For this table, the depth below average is 1.7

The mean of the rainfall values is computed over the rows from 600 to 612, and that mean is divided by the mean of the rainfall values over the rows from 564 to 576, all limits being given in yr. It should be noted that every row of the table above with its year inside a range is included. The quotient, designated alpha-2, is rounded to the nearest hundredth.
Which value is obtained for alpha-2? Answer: 0.74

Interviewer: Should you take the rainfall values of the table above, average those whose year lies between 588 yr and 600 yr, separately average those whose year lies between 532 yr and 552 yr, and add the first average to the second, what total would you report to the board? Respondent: 9.0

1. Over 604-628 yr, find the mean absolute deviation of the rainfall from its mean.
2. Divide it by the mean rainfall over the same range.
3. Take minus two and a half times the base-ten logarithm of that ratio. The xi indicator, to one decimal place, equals 2.2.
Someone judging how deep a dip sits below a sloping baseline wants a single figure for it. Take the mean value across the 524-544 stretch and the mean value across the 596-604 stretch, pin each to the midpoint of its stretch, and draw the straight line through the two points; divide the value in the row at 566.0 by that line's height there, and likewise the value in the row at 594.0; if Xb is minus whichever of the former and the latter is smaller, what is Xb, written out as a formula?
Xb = -0.98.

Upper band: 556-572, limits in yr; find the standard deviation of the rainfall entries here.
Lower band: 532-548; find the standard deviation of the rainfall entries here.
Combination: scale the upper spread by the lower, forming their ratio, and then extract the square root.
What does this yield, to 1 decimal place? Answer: 0.9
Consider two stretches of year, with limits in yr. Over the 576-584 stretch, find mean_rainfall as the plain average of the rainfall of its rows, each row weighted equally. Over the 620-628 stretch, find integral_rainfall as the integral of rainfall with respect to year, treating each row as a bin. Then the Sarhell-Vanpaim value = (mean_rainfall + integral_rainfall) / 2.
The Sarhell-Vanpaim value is 19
